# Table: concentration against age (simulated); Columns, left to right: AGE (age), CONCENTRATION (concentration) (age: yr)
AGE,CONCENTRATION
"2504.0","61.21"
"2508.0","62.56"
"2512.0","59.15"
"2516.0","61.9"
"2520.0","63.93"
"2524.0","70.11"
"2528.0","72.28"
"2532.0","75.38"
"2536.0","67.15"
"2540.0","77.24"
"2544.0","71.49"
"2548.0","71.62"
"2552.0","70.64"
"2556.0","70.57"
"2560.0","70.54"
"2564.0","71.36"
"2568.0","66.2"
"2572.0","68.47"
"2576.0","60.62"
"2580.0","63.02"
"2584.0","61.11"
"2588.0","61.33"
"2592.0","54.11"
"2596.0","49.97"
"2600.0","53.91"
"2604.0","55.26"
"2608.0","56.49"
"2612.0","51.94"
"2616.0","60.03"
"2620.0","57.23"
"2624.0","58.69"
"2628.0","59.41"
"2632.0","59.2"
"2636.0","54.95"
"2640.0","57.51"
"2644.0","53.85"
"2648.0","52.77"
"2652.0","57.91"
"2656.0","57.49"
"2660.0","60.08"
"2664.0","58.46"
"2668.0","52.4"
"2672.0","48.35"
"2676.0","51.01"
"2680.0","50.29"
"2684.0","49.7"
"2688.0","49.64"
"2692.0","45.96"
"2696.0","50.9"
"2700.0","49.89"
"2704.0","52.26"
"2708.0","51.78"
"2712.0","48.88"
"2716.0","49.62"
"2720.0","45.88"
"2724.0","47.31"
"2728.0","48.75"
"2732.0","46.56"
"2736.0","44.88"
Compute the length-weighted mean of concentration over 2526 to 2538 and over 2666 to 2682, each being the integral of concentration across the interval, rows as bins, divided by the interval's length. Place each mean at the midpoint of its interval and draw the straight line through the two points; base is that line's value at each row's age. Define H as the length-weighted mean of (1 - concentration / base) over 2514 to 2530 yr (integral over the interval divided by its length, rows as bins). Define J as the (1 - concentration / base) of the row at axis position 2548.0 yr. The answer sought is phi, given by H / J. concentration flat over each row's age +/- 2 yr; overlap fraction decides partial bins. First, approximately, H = 0.082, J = -0.03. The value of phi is -2.4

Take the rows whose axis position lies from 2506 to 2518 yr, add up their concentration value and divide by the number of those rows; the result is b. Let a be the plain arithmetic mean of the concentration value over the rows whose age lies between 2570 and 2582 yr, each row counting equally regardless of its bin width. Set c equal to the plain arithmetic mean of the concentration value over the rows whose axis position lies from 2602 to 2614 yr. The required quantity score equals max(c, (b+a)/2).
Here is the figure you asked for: 63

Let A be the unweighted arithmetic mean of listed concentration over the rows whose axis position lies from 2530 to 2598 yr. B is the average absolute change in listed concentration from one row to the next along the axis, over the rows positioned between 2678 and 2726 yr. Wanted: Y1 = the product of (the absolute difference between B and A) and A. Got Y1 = 4292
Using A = 67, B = 2.0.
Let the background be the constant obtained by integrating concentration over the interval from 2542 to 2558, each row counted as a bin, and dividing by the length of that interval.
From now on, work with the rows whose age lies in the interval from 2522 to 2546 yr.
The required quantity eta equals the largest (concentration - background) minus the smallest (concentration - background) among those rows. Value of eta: 10.1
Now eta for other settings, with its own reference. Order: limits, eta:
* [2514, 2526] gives 8.2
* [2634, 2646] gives 3.7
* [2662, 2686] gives 10.1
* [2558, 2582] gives 10.7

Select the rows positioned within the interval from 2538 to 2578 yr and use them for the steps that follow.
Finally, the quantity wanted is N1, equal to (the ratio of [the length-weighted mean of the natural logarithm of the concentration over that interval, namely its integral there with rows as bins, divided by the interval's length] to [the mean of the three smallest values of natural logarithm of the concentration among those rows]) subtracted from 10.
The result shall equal 8.983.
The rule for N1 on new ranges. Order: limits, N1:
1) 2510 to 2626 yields 8.949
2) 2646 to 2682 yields 8.979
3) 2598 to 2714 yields 8.969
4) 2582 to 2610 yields 8.985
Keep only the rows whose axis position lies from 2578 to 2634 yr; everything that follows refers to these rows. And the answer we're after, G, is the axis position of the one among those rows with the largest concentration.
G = 2580.0 yr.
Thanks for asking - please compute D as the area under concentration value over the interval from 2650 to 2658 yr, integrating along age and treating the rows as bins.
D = 462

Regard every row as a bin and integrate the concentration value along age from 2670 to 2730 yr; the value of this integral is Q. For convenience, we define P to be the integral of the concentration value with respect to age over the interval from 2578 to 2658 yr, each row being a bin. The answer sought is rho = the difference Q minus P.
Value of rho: -1584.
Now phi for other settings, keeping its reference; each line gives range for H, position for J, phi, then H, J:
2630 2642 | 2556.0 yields 0.5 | -0.019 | -0.04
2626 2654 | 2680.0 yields 1.3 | -0.017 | -0.01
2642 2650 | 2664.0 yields -0.2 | 0.025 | -0.12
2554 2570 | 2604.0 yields -0.4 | -0.037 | 0.09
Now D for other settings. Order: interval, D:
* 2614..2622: 469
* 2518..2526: 536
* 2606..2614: 434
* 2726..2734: 381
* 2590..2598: 416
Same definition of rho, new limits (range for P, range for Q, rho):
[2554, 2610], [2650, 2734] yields 841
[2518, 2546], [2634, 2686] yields 829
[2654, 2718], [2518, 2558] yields -465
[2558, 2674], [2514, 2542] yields -4819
